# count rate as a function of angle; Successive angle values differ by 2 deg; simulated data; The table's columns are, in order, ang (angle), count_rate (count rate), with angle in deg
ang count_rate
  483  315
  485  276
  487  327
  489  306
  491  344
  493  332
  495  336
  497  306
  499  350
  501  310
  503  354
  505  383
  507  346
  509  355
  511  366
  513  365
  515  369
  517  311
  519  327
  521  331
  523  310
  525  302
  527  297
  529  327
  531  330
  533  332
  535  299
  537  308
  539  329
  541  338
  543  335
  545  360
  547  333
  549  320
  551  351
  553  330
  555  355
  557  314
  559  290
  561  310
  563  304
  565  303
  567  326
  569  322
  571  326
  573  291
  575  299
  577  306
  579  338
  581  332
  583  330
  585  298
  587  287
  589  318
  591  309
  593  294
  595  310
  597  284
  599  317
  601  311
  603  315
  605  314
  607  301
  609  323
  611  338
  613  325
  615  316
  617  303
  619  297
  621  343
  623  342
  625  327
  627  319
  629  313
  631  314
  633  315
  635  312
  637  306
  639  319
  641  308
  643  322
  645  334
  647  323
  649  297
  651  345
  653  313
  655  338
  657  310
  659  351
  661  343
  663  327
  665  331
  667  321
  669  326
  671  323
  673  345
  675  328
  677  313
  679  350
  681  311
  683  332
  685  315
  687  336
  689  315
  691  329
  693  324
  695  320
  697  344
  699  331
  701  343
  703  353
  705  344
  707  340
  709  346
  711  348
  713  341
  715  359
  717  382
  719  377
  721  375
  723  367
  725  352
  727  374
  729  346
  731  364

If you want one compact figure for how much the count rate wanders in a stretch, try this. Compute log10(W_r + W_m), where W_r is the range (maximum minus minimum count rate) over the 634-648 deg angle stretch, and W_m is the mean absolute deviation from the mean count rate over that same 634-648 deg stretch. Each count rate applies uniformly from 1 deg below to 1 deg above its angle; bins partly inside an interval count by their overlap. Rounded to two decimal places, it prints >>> 1.55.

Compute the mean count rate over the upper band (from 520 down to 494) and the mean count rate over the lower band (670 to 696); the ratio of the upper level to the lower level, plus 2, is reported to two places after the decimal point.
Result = 3.06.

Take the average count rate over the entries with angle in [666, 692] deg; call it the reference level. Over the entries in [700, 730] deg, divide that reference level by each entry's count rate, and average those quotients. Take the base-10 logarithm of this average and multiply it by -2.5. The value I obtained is 0.09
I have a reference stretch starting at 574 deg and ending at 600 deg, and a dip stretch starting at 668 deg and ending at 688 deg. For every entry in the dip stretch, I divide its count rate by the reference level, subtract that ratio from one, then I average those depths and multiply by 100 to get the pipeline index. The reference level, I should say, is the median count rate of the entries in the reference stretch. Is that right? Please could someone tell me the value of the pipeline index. -6.1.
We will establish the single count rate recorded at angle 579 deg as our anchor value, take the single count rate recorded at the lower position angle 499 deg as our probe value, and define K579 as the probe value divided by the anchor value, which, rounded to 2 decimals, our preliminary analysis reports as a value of 1.04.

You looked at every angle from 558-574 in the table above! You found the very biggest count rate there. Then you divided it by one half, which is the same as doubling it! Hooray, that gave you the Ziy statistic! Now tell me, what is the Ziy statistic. 652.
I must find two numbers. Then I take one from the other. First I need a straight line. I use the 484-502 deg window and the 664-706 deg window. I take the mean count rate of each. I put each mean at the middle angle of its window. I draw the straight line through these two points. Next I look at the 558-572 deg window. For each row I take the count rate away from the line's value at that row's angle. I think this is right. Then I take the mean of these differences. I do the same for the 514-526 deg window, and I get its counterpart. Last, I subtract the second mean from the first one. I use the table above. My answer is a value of 16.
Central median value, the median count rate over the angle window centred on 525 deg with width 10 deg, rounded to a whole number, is 310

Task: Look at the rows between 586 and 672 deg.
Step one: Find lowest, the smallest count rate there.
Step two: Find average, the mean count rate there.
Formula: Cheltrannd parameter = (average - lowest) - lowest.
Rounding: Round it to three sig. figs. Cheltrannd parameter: -250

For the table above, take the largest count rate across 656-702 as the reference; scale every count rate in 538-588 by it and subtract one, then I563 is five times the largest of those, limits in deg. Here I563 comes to 0.13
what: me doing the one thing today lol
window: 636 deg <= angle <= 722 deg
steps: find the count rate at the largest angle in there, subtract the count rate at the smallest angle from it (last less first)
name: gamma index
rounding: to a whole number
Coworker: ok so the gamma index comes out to 69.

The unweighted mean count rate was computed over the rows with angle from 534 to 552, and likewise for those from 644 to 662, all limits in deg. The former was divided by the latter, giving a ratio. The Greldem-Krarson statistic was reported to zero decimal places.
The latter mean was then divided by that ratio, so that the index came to 326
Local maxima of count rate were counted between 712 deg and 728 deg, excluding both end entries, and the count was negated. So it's -1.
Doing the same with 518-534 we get -1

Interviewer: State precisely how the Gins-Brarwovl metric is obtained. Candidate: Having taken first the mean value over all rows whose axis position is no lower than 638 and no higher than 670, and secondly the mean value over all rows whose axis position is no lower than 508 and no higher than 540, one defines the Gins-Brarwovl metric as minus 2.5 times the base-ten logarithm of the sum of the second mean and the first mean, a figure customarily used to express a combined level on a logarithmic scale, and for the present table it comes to -7.04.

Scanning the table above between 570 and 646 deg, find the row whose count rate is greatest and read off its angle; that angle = 621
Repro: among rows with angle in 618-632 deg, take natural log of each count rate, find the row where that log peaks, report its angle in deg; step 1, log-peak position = 621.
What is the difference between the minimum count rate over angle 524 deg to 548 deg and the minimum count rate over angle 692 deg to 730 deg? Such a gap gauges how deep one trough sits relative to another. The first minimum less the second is -23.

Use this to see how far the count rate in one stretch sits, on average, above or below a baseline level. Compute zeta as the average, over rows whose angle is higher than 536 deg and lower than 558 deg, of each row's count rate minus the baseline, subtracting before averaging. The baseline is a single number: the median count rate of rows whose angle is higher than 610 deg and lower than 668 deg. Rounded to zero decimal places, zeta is 13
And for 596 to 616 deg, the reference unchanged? -7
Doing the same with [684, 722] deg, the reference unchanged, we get 22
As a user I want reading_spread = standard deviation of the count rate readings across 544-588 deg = 21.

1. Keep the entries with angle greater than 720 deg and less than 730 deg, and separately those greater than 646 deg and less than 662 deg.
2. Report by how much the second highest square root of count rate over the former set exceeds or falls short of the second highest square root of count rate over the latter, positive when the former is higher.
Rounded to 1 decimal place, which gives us 0.8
